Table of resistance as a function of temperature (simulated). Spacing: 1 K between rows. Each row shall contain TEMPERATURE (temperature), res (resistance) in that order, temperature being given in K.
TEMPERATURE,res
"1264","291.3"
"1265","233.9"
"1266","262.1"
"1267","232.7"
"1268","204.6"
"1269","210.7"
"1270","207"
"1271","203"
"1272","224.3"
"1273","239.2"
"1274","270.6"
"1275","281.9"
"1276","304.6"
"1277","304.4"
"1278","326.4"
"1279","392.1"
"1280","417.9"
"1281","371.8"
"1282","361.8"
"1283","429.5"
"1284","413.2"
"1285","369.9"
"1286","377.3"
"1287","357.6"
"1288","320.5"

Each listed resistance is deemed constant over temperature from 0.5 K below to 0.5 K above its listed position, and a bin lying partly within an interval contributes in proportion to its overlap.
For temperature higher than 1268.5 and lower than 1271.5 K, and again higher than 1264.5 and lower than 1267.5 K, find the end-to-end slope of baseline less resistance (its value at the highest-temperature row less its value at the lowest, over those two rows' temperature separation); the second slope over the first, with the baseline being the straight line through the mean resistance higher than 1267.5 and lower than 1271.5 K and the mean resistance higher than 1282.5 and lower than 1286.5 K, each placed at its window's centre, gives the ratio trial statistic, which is 0.80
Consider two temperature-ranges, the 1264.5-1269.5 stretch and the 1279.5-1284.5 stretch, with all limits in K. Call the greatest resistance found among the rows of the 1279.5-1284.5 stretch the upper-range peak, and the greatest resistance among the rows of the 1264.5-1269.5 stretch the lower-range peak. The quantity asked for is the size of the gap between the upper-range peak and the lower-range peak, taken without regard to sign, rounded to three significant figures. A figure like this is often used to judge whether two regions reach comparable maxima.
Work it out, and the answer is 167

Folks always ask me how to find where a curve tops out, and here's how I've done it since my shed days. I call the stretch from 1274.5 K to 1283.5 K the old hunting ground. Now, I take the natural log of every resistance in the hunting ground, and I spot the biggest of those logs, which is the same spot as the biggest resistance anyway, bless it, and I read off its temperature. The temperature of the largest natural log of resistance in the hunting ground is 1283 K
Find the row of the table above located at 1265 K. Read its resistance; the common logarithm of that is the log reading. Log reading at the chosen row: 2.37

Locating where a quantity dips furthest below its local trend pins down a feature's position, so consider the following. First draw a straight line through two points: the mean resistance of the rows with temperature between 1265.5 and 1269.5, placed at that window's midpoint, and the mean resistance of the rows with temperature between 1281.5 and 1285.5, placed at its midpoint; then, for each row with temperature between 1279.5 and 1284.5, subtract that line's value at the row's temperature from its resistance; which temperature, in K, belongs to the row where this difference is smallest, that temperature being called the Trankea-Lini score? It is 1282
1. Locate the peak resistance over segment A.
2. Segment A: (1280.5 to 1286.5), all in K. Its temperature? 1283 K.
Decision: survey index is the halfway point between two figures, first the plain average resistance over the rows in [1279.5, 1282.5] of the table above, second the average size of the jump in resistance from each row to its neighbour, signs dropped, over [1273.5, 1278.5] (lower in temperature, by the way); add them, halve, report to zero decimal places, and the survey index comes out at 199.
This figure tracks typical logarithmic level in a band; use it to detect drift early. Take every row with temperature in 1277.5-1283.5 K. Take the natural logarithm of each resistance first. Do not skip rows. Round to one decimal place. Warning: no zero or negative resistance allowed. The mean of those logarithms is 5.9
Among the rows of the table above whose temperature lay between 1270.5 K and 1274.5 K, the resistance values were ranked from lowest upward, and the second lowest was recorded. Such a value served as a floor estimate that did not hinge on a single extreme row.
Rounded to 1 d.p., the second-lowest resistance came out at 224.3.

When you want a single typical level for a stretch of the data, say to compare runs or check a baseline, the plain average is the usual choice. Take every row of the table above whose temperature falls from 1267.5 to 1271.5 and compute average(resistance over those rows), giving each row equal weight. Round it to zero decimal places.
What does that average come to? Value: 206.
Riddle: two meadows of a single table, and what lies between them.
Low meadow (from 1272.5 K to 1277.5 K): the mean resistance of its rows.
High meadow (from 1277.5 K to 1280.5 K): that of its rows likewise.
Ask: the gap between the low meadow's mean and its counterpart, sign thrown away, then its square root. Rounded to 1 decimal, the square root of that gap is 9.9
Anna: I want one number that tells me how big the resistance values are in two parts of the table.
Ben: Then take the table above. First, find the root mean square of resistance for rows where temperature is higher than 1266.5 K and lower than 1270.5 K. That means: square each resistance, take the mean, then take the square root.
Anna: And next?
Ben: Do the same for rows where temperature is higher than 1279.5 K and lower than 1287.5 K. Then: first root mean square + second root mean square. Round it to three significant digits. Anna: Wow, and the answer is 602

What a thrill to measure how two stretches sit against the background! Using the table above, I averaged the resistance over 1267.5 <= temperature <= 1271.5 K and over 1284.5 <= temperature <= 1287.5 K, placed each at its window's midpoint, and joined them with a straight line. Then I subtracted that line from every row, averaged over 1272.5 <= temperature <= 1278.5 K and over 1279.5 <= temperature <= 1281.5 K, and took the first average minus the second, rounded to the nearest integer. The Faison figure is -58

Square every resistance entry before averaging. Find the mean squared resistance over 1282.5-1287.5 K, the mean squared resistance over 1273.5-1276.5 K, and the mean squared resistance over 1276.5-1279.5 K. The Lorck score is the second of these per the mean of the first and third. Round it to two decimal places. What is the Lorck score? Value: 0.61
